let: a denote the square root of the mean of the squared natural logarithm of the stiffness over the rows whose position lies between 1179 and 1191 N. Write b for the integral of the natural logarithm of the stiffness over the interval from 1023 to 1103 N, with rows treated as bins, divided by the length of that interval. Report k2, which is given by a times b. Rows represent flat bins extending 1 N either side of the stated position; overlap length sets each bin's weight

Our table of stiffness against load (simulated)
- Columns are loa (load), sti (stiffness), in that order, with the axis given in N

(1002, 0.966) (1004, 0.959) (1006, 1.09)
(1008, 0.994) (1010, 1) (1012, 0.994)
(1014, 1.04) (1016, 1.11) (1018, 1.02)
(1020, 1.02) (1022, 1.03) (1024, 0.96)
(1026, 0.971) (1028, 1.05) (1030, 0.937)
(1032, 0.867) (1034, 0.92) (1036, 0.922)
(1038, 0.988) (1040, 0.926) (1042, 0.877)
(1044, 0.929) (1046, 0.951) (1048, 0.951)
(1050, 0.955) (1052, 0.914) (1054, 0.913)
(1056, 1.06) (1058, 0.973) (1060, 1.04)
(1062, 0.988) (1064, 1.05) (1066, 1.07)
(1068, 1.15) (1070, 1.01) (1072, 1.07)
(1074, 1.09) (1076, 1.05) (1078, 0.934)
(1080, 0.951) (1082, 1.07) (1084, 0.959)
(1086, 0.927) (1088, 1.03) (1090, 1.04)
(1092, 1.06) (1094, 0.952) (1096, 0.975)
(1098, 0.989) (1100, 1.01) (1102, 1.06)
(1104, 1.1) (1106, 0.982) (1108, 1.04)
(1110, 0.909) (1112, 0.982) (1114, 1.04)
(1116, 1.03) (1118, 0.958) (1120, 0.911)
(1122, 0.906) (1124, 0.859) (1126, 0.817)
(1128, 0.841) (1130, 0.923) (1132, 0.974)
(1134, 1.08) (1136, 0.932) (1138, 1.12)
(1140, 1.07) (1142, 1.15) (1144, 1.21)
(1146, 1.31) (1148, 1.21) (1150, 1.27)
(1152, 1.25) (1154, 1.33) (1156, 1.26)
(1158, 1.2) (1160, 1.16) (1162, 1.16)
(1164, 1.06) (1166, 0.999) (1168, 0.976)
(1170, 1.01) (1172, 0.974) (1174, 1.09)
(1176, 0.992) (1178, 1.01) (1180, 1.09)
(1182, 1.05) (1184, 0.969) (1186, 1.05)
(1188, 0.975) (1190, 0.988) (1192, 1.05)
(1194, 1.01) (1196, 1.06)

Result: -0.001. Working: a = 0.048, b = -0.01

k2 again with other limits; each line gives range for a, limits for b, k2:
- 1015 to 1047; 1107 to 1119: -0.001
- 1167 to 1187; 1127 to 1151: 0.004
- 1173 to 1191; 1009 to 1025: 0.001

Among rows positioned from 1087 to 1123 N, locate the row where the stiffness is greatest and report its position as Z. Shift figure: 1104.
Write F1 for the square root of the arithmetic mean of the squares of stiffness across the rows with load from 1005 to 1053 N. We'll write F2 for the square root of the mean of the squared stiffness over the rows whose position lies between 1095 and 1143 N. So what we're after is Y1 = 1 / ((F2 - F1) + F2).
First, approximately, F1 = 0.98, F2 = 0.99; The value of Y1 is 1.00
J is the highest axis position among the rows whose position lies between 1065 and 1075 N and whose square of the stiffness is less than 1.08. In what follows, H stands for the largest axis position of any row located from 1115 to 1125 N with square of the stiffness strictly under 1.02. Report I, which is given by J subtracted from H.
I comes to 54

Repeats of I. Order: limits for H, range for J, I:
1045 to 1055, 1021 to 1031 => 24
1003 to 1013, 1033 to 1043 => -30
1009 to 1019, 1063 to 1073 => -58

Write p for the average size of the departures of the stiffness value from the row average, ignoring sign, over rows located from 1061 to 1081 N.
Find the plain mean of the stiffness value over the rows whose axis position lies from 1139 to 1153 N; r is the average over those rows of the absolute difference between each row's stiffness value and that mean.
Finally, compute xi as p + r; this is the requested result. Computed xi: 0.110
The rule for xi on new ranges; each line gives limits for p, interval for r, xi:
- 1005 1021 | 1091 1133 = 0.095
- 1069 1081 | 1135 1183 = 0.152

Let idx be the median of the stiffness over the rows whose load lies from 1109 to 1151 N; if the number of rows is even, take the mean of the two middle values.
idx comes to 0.98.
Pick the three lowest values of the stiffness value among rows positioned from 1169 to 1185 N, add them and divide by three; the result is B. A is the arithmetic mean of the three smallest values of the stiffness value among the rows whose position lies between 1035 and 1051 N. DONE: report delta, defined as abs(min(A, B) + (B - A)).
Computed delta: 0.98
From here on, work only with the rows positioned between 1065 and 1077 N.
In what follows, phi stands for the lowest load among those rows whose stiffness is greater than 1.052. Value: 1066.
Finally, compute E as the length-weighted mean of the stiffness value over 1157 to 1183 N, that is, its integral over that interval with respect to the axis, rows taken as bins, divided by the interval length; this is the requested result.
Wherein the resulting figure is 1.06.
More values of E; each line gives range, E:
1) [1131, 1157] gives 1.17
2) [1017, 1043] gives 0.96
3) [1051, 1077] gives 1.03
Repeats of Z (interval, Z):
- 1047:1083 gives 1068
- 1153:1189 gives 1154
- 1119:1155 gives 1154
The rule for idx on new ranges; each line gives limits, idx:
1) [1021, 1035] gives 0.96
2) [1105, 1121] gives 0.98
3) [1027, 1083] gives 0.96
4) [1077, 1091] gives 0.96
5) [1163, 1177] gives 1.00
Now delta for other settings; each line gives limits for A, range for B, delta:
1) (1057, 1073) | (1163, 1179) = 0.97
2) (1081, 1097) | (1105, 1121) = 0.91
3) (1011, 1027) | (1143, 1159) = 1.21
